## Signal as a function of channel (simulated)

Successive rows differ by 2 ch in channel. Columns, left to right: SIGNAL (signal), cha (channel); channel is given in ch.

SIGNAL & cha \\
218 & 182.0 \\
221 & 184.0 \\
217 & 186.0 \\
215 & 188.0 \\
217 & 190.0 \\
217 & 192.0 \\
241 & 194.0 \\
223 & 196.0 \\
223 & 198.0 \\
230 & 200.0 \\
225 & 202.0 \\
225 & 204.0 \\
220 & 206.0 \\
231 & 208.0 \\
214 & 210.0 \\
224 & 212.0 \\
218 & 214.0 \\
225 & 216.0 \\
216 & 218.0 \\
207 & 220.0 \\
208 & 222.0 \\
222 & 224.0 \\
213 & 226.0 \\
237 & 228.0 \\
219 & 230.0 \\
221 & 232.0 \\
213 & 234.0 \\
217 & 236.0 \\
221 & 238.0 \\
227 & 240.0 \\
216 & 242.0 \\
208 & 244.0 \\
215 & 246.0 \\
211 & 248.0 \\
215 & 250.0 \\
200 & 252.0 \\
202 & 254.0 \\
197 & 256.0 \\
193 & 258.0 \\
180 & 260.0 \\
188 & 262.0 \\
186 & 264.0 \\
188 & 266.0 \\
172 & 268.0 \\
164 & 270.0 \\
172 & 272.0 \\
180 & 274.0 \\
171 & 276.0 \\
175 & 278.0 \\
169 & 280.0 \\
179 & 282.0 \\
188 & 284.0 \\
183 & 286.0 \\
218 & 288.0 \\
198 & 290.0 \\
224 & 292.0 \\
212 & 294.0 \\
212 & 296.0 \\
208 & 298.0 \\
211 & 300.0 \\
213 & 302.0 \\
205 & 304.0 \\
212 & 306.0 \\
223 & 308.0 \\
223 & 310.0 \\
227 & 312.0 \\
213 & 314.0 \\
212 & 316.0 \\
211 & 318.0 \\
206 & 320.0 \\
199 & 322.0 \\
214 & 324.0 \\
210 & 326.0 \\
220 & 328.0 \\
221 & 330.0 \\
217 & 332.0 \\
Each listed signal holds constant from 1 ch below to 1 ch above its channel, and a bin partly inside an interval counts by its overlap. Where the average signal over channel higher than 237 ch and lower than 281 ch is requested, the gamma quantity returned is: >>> 193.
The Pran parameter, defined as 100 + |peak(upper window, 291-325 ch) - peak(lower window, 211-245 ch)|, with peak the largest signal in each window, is 110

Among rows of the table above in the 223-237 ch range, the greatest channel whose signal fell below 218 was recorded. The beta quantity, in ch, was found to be 236.0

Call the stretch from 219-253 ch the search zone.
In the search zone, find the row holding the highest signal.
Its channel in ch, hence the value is 228.0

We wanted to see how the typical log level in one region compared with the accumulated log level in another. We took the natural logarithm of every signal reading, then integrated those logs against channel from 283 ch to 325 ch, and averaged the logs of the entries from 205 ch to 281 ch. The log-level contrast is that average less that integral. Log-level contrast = -219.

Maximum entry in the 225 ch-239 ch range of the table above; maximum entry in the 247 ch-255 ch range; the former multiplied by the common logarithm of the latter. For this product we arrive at 553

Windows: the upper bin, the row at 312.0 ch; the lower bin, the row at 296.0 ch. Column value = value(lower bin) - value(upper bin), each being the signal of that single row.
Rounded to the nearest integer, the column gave -15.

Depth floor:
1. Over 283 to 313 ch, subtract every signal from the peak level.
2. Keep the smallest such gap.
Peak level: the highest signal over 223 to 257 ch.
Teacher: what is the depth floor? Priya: 10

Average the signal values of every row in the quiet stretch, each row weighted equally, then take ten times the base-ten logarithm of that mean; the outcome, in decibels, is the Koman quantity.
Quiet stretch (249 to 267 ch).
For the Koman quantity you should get 22.9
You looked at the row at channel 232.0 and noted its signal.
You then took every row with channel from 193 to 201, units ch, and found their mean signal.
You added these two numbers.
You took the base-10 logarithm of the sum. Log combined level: 2.65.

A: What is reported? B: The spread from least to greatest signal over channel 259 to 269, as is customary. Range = 16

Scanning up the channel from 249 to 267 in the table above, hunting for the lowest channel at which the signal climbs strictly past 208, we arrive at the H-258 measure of 250.0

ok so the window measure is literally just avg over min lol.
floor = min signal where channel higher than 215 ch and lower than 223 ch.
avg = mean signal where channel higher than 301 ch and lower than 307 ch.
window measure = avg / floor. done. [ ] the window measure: 1.01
